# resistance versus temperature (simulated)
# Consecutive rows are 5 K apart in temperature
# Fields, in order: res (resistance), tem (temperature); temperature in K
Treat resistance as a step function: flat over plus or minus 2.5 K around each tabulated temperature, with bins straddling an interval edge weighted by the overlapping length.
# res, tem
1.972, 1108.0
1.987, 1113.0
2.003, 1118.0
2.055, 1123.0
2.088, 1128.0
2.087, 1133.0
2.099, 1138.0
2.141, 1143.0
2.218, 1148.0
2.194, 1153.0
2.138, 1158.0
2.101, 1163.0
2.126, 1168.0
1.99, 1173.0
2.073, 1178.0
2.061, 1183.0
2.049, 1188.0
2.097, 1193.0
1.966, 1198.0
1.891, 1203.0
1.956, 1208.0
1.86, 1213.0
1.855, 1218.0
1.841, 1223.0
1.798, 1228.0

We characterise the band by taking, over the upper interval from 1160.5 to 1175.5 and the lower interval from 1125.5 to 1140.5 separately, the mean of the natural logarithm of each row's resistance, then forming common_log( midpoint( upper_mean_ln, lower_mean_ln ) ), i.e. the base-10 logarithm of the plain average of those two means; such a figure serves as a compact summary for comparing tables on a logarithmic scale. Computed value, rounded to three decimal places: -0.135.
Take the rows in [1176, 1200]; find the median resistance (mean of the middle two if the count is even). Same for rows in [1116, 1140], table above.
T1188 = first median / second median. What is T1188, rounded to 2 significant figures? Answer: 0.99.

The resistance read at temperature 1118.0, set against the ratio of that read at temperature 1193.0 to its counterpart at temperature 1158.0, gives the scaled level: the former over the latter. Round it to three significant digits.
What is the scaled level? 2.04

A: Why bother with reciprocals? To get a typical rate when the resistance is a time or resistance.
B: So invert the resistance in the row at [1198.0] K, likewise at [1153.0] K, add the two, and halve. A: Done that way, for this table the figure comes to 0.482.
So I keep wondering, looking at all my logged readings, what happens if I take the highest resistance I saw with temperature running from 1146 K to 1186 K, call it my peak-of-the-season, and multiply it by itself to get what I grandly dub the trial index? 4.9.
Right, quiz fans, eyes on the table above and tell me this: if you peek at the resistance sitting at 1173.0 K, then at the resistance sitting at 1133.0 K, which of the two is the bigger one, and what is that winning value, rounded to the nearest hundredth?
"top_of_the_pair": 2.09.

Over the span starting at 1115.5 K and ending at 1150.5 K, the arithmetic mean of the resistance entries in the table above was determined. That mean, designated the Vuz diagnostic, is 2.10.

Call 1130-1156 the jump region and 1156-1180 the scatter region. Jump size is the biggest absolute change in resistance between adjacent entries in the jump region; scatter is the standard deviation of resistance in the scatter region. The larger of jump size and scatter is 0.077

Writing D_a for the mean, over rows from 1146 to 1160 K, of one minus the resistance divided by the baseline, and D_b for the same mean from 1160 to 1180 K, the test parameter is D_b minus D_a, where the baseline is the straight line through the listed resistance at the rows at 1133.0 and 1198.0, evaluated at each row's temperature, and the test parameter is 0.038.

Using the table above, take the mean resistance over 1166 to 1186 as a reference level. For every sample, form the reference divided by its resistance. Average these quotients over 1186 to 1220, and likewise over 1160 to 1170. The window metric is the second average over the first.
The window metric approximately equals 0.92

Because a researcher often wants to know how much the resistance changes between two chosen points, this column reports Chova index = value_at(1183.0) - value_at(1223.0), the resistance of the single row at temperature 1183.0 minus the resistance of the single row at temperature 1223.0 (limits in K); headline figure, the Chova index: 0.22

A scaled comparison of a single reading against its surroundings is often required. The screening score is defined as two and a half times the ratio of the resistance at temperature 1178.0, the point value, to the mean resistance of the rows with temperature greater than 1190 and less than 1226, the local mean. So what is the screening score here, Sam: 2.69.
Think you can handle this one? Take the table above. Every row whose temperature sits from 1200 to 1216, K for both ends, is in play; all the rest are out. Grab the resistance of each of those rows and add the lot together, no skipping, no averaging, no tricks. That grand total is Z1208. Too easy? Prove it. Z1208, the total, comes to 5.7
